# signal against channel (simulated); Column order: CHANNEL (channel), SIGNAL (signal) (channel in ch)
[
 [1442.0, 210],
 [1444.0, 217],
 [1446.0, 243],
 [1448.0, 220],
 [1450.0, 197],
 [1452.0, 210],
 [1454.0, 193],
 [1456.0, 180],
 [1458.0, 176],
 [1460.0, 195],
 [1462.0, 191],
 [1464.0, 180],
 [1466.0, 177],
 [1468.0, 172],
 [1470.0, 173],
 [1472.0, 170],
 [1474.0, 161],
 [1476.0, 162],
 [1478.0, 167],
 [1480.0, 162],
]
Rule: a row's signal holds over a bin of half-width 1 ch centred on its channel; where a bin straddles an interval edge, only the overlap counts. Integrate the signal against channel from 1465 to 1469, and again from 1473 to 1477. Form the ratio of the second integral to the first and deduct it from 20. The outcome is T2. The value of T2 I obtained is 19.1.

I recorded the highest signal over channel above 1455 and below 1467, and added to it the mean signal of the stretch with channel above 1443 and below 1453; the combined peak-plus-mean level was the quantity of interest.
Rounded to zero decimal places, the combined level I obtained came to 412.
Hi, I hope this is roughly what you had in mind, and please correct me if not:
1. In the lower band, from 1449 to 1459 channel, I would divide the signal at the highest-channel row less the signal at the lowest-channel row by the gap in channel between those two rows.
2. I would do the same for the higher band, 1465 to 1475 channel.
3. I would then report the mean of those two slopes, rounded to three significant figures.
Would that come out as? -2.31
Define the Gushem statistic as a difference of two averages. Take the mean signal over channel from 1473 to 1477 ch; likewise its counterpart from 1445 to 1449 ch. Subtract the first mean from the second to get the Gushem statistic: 70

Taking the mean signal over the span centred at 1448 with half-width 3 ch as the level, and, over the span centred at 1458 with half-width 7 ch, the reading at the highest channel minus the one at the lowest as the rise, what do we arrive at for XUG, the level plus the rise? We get 190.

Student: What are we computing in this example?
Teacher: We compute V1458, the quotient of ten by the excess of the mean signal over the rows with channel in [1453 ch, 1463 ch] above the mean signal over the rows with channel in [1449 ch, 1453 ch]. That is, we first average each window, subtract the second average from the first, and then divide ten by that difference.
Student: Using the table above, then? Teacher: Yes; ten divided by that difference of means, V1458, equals -0.61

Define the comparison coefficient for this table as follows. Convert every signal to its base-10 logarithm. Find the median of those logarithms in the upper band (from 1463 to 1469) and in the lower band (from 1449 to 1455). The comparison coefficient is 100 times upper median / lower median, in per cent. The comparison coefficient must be 98.0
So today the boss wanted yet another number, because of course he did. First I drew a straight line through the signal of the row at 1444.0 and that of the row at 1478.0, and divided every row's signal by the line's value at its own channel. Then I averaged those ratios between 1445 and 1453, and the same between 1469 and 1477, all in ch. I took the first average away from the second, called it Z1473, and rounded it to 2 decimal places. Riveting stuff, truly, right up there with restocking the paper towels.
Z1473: -0.08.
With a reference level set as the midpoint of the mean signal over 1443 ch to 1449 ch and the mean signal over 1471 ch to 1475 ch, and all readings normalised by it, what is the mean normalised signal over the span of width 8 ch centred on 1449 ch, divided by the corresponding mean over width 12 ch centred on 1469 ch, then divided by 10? 0.126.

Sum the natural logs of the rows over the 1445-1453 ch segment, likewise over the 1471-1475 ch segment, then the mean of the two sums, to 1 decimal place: 15.9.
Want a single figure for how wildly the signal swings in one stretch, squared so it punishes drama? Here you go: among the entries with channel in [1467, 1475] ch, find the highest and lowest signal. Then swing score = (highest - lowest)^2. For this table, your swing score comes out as 144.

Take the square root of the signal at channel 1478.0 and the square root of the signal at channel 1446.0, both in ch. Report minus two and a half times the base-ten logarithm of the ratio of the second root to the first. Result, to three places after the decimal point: -0.204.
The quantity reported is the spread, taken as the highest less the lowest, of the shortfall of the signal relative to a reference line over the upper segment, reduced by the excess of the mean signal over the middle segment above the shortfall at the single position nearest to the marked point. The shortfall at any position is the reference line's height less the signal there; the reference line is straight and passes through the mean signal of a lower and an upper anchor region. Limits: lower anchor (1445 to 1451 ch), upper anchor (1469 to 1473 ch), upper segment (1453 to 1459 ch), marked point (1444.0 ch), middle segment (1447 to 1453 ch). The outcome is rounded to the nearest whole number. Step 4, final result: -189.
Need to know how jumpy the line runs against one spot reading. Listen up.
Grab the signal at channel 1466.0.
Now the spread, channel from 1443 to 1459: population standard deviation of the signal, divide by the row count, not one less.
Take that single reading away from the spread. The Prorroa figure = -156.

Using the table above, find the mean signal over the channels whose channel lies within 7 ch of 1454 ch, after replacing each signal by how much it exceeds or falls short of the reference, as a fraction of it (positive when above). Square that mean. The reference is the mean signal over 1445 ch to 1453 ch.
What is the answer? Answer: 0.010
